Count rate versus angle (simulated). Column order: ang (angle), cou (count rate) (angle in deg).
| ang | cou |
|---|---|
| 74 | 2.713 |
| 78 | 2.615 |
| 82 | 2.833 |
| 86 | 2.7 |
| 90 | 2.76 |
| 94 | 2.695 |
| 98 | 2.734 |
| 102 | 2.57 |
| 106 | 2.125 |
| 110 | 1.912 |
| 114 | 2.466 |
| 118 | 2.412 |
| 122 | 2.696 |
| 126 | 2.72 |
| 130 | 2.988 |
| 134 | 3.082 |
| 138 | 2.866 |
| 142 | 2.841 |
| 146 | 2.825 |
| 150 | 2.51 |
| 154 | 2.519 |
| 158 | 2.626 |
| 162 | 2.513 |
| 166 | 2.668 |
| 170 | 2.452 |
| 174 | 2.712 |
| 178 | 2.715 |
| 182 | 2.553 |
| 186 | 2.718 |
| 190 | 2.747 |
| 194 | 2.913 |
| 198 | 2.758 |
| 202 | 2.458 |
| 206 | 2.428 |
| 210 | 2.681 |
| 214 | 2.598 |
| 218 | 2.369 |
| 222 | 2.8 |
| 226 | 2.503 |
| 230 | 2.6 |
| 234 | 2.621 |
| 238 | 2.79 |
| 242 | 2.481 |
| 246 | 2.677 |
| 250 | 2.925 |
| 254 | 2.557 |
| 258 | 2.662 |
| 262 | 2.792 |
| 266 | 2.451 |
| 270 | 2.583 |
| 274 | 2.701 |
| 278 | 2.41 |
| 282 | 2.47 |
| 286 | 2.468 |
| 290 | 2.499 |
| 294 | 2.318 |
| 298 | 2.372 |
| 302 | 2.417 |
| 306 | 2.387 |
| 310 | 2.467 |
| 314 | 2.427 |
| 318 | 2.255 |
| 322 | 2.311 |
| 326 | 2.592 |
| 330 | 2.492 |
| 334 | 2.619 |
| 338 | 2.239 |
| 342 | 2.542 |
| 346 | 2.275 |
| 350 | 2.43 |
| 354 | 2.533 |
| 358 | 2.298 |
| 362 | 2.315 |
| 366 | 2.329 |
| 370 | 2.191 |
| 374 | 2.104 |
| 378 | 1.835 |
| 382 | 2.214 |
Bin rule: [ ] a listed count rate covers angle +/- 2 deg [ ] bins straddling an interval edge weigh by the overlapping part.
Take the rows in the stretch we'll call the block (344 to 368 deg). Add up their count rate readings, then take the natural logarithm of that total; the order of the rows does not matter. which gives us 2.7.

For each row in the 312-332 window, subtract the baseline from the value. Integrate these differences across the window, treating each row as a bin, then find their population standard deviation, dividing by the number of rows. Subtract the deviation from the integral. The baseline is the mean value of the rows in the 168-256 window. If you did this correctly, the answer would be -5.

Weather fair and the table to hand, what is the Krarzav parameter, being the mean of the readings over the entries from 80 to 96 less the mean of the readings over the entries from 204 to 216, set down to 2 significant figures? 0.18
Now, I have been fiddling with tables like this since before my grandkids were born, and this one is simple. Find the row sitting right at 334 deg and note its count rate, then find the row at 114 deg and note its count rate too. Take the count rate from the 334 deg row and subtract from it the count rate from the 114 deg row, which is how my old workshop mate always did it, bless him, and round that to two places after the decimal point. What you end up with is 0.15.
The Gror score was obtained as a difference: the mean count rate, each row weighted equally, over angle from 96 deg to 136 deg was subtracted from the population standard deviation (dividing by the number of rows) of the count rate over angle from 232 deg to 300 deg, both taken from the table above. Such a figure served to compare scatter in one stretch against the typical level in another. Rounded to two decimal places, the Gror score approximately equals -2.41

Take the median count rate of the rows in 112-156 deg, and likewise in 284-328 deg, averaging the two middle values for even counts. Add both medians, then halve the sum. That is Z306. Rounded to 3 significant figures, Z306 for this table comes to 2.57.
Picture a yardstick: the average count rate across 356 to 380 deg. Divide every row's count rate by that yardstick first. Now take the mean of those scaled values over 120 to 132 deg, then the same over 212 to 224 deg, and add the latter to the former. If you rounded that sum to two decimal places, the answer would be 2.47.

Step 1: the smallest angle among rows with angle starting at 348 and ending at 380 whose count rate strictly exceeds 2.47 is 354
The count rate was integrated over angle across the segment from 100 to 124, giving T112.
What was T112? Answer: 56.7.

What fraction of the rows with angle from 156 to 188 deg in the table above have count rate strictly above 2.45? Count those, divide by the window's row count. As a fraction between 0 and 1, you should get 1.0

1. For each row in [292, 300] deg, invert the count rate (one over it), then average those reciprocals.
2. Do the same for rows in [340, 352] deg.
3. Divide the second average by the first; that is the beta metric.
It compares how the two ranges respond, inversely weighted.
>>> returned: 0.97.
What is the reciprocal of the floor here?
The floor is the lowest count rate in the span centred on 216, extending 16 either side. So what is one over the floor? 0.422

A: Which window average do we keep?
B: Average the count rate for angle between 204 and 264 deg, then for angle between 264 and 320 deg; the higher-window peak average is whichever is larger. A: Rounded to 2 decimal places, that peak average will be 2.63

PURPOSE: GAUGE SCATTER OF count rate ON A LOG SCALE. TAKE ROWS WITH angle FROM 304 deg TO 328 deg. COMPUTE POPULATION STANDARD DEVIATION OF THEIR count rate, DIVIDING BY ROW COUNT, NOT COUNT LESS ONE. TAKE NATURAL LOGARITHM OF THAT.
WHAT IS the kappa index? -2.22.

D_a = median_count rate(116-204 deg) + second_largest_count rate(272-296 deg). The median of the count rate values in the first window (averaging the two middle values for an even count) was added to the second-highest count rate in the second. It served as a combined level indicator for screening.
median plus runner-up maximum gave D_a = 5.21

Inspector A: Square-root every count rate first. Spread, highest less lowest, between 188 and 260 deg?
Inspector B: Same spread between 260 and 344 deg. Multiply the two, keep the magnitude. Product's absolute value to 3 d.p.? 0.030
